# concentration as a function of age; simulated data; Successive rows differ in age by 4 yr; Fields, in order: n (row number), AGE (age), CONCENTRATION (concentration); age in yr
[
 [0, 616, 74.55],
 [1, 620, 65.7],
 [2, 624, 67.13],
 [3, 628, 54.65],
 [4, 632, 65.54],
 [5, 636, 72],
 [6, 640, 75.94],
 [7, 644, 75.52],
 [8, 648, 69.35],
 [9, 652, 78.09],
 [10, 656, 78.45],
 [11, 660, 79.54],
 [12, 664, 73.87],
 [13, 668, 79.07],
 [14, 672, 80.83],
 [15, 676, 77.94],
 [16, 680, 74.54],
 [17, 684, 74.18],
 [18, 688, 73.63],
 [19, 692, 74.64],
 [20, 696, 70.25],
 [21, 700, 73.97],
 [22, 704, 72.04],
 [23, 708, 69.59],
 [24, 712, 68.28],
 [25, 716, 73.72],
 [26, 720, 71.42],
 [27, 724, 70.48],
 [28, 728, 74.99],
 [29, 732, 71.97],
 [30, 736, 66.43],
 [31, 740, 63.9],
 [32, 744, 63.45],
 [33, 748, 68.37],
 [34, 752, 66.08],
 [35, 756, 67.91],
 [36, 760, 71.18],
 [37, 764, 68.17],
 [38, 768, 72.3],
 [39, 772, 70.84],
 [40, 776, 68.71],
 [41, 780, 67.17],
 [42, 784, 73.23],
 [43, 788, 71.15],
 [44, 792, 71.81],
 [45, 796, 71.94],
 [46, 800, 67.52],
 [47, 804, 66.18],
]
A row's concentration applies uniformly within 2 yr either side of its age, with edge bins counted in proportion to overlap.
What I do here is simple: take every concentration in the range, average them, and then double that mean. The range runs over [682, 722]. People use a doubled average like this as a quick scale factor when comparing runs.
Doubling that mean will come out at 144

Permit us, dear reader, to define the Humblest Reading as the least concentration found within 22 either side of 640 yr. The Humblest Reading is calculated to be 54.65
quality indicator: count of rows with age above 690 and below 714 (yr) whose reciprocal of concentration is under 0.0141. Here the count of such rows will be 3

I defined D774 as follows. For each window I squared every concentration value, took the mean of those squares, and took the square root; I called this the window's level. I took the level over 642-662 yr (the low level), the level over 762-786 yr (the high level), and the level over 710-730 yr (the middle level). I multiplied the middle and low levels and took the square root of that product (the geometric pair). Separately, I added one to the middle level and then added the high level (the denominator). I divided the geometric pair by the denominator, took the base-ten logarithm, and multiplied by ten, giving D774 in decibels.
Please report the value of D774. -2.86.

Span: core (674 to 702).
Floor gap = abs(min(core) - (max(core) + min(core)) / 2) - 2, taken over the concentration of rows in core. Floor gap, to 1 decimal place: 1.8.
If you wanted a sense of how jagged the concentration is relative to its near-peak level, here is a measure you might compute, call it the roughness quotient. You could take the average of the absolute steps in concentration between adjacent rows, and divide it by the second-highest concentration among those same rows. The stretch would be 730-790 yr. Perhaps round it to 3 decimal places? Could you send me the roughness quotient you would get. 0.041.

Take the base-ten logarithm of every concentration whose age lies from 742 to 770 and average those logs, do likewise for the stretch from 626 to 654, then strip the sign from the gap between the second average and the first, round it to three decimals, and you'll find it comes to 0.010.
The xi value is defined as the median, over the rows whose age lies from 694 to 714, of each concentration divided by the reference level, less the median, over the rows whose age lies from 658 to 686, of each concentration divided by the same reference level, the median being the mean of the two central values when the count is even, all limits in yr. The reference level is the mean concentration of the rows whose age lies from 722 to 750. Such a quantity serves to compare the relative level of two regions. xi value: -0.11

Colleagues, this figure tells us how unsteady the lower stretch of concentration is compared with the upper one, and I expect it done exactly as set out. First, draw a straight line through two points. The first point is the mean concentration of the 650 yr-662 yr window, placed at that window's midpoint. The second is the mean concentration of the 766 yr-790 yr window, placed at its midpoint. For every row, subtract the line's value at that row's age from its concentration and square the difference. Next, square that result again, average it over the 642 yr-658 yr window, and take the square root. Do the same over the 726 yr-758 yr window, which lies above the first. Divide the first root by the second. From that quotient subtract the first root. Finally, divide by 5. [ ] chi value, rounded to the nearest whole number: -10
